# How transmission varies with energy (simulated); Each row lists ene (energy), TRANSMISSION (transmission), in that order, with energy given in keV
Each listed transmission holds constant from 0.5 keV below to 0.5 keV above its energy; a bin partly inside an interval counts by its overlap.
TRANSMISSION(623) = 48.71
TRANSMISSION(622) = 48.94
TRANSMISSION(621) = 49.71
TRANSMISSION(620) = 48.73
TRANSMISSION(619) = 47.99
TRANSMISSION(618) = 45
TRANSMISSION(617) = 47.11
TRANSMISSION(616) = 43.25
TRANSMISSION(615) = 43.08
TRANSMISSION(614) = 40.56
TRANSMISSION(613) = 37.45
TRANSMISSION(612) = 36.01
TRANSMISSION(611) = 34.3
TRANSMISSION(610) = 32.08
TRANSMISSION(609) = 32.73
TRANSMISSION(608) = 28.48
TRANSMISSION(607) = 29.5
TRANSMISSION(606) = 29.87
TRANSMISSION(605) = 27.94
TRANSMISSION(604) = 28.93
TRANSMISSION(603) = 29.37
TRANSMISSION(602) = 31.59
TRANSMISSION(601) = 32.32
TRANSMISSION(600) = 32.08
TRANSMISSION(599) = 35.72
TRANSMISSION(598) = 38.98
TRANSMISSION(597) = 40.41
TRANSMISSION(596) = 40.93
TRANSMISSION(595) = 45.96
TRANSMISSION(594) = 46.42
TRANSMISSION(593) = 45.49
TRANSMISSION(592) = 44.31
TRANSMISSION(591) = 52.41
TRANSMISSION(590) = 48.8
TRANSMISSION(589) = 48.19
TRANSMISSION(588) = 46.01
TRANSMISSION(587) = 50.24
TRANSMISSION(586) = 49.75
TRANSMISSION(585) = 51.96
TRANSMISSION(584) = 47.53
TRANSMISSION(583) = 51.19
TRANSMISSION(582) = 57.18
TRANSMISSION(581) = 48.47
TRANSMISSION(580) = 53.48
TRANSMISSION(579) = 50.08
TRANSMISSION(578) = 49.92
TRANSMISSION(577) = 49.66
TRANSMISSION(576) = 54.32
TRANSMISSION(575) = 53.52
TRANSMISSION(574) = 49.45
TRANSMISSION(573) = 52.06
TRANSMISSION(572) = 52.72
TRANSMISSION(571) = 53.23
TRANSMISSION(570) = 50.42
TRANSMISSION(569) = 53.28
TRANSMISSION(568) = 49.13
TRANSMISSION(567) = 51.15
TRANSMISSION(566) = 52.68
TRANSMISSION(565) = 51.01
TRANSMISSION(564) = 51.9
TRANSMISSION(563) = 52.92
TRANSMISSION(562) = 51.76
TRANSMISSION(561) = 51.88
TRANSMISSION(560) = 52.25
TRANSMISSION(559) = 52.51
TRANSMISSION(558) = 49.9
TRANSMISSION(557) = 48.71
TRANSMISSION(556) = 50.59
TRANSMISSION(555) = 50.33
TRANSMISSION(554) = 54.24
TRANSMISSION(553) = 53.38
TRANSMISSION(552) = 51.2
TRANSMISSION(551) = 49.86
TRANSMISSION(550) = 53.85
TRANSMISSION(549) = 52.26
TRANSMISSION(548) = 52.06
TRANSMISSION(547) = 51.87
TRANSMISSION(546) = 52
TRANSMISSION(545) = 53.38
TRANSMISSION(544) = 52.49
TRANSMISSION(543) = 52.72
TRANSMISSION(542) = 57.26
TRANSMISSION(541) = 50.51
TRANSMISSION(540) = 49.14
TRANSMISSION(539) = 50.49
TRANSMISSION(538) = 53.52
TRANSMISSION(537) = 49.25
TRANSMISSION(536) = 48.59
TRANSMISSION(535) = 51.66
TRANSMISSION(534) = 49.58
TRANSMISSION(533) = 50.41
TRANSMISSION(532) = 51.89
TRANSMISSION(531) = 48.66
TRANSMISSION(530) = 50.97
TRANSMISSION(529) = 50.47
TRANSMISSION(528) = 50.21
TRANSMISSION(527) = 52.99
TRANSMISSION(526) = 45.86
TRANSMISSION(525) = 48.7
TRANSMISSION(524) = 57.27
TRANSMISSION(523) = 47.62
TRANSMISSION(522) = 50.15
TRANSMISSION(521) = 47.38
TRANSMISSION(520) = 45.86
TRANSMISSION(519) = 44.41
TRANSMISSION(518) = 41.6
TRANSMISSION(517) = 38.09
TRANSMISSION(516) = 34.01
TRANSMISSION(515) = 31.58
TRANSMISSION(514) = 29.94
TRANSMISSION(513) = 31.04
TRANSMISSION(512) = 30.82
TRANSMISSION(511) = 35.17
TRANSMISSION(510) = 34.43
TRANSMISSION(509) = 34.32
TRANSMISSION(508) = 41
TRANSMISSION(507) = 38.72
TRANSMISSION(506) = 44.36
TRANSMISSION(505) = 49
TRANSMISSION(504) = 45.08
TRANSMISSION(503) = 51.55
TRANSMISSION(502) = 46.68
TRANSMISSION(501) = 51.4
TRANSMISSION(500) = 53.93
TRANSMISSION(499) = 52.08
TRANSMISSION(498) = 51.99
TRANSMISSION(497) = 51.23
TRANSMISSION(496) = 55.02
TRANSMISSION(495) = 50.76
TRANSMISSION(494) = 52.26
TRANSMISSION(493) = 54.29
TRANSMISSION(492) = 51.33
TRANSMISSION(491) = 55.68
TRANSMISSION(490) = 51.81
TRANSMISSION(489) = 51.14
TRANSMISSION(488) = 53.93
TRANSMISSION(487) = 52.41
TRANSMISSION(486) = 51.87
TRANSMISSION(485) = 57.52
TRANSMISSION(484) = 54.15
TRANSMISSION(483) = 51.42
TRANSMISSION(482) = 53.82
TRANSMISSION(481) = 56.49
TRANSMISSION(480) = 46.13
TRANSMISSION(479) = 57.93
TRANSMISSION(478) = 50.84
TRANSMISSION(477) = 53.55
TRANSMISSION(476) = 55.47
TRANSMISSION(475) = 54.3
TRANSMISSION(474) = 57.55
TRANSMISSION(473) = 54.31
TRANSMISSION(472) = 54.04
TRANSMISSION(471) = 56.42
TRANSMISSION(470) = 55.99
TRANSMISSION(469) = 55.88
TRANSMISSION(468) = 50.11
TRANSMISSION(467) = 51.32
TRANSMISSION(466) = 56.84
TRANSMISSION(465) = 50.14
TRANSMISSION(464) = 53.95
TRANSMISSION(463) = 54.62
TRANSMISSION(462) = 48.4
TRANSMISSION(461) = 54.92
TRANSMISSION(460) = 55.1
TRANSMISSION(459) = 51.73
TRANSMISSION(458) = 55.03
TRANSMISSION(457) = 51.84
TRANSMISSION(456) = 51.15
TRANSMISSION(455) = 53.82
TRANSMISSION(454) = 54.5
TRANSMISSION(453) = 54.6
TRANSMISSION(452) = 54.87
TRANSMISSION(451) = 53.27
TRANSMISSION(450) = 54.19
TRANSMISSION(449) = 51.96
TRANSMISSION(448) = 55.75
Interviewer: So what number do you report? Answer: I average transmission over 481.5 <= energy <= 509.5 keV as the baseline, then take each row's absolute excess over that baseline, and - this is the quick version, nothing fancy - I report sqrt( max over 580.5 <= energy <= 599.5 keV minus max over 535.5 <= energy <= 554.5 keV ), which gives 2.8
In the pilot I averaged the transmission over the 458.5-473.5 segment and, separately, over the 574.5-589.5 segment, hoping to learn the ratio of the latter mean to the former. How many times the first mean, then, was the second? 0.947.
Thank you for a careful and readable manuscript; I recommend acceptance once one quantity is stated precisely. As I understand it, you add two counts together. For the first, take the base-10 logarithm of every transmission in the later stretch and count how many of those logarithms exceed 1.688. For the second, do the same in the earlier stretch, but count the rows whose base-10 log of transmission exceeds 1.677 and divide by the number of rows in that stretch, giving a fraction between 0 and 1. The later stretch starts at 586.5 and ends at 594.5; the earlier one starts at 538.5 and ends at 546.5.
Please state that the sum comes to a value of 4.0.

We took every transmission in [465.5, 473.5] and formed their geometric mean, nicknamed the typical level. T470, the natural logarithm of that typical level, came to 3.99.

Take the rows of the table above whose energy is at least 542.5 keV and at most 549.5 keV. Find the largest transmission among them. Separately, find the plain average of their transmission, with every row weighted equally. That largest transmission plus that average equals 105.8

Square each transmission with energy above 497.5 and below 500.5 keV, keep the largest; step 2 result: 2908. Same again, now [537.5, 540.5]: 2864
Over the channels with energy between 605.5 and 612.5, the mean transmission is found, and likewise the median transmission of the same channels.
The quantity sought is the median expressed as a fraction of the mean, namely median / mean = 1.01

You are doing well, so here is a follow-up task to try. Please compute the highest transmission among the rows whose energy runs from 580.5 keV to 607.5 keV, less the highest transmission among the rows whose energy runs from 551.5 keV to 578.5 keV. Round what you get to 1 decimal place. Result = 2.9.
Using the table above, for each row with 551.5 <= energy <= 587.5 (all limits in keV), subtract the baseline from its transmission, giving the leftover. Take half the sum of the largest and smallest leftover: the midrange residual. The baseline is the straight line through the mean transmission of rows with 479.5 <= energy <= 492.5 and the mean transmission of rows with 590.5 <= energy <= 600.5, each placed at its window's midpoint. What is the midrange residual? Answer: 8.2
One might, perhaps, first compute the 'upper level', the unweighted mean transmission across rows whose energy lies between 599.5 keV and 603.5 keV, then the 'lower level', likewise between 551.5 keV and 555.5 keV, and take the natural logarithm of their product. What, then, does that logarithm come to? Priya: 7.40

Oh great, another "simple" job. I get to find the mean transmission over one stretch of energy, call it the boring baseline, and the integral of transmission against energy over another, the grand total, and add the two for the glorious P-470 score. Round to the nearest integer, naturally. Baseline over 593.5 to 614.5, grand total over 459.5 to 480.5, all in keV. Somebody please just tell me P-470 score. 1163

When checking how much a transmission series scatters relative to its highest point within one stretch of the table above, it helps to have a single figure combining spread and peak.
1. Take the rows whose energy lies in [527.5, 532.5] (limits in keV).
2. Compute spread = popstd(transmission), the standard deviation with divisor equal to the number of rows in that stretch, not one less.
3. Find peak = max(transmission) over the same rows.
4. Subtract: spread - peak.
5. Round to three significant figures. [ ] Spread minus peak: -50.8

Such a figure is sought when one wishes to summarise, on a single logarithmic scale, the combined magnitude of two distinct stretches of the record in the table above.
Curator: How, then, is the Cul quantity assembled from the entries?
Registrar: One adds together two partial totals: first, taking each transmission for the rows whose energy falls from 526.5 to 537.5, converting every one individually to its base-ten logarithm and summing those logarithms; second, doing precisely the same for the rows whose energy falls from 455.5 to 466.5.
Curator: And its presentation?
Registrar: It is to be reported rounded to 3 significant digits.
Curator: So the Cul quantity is 37.7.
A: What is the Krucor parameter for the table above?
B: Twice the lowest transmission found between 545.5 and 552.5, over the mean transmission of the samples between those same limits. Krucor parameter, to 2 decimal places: 1.92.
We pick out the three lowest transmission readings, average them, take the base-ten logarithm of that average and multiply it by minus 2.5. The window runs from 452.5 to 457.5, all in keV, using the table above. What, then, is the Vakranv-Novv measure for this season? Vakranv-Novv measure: -4.30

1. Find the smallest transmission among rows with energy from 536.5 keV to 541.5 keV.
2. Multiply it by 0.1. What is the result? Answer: 4.91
